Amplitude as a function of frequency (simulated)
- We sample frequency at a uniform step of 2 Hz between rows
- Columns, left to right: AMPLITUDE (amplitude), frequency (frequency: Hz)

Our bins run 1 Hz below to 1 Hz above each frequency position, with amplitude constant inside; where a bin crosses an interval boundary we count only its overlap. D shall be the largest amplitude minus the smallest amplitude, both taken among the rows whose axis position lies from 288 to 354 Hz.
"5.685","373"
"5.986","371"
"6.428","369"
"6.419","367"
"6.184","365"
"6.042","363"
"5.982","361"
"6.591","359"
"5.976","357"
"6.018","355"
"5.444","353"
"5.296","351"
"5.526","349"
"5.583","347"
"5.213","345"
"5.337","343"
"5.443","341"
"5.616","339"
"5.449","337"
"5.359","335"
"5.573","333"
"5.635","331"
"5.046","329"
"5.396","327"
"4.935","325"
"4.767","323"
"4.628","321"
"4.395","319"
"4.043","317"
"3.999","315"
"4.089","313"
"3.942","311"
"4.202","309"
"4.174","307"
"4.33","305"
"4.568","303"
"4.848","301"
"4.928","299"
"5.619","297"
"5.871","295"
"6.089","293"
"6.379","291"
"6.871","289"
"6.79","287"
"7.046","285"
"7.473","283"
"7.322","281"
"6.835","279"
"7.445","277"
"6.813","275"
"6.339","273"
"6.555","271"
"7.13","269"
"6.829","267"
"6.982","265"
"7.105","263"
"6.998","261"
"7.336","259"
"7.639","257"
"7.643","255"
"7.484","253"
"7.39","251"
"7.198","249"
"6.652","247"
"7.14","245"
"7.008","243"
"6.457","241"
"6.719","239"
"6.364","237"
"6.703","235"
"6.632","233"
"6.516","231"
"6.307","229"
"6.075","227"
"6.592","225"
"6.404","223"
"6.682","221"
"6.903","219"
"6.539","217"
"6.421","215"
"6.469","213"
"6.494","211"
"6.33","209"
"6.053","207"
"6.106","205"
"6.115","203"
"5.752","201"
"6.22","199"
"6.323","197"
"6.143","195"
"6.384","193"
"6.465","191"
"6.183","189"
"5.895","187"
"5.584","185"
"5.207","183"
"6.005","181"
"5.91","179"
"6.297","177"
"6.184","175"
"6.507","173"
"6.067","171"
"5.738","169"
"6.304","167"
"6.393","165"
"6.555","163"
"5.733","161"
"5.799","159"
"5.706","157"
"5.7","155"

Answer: 2.9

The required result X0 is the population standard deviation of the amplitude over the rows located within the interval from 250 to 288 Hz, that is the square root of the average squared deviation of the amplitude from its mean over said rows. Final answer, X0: 0.36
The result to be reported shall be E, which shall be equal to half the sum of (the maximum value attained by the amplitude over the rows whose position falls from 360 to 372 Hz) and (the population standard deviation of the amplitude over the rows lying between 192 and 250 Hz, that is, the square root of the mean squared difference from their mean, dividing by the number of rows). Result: 3.38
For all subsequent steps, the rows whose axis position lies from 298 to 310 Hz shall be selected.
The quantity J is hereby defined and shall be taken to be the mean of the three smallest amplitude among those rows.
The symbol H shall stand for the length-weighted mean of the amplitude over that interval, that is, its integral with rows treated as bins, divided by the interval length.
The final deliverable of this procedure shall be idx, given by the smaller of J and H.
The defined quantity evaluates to 4.2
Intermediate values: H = 4.5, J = 4.2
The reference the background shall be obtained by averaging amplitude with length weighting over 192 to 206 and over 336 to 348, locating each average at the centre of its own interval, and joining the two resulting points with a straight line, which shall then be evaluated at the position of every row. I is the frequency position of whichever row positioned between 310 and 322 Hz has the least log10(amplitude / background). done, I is 311 Hz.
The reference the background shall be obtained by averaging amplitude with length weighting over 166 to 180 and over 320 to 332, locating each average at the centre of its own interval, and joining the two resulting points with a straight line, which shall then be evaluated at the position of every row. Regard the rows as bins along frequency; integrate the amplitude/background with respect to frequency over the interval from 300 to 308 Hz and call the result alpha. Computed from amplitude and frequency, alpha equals 6.9 Hz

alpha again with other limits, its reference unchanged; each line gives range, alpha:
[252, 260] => 10.8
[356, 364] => 10.2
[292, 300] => 8.5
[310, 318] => 6.2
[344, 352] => 8.8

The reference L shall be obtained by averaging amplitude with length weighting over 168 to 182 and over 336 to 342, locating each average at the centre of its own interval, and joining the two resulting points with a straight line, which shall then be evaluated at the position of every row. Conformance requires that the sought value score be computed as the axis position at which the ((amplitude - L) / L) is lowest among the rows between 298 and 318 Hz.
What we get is 311 Hz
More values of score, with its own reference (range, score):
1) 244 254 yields 247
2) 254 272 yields 271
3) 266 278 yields 273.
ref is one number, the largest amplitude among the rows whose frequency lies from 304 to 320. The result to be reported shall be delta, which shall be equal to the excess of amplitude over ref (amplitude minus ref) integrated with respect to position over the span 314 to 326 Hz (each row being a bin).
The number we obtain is 1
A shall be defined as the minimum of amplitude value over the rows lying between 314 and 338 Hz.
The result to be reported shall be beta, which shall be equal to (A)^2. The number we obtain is 16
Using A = 3.999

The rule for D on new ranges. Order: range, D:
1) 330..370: 1.4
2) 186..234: 1.2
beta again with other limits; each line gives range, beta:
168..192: 27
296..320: 16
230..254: 41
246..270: 44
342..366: 27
